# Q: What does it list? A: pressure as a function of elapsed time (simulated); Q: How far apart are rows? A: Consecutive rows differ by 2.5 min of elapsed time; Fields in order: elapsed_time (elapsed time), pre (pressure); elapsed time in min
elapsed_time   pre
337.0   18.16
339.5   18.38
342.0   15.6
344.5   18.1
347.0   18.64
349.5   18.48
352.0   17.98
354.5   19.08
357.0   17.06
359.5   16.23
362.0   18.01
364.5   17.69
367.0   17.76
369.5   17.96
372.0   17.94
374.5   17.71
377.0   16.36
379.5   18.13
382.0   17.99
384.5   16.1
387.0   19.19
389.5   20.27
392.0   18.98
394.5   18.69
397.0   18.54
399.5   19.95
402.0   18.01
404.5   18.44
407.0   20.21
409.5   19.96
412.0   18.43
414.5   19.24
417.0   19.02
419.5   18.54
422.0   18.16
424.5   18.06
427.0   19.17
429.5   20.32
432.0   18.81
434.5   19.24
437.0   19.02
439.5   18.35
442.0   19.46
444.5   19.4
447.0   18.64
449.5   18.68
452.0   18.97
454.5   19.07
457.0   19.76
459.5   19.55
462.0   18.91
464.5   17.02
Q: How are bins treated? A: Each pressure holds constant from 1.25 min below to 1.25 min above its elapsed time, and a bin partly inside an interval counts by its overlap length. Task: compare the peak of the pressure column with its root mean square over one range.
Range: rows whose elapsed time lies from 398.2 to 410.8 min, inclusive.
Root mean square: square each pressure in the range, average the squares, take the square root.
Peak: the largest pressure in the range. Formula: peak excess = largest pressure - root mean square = 0.87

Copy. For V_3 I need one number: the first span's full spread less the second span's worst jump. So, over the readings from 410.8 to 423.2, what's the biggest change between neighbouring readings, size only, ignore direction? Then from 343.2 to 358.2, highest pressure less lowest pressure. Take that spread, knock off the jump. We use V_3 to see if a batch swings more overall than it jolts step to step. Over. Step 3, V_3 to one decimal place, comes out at 1.2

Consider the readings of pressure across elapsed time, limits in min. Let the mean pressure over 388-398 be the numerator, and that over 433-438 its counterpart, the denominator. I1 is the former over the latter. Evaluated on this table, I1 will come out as 1.00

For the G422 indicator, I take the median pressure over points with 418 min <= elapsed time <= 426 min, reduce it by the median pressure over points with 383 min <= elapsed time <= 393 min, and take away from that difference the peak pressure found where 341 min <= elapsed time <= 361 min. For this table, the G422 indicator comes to -20.0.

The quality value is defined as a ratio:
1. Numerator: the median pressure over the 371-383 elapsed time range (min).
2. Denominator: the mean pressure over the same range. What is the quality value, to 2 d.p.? 1.02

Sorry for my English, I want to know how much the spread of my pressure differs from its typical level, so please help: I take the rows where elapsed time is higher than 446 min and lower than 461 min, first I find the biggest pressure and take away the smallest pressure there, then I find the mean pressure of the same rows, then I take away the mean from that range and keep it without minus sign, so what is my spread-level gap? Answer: 18.0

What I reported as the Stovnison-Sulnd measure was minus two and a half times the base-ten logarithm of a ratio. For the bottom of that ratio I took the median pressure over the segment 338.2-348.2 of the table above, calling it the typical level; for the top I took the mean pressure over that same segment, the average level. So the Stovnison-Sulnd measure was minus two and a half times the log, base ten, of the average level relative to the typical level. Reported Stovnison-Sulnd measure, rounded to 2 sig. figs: 0.034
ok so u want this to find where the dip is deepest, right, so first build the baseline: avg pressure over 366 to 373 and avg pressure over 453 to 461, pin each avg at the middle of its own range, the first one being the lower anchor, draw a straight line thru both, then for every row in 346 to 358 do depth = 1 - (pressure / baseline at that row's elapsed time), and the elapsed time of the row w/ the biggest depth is 357.0 min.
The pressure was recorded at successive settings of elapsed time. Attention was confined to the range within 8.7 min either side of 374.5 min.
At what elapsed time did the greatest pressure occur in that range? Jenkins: 379.5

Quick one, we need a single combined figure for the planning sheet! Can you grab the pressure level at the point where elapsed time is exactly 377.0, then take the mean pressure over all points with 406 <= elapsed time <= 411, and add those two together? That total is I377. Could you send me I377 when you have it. 36.4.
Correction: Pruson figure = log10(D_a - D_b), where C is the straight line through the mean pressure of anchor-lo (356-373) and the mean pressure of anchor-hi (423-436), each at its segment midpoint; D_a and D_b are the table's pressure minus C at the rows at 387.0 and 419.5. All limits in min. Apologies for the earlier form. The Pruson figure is 0.16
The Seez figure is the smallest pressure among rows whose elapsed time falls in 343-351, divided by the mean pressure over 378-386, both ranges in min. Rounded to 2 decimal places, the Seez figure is 1.04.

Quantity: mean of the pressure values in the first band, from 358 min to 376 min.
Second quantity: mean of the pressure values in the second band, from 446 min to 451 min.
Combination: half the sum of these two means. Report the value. 18.1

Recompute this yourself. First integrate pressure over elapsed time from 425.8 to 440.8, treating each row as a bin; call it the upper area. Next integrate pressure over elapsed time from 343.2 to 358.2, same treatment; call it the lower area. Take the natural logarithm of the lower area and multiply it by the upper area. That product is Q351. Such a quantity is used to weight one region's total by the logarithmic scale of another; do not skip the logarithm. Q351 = 1612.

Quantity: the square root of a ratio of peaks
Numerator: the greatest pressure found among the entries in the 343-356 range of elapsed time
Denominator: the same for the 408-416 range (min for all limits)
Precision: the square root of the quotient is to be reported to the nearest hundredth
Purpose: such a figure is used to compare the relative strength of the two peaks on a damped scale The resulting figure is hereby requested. 0.98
